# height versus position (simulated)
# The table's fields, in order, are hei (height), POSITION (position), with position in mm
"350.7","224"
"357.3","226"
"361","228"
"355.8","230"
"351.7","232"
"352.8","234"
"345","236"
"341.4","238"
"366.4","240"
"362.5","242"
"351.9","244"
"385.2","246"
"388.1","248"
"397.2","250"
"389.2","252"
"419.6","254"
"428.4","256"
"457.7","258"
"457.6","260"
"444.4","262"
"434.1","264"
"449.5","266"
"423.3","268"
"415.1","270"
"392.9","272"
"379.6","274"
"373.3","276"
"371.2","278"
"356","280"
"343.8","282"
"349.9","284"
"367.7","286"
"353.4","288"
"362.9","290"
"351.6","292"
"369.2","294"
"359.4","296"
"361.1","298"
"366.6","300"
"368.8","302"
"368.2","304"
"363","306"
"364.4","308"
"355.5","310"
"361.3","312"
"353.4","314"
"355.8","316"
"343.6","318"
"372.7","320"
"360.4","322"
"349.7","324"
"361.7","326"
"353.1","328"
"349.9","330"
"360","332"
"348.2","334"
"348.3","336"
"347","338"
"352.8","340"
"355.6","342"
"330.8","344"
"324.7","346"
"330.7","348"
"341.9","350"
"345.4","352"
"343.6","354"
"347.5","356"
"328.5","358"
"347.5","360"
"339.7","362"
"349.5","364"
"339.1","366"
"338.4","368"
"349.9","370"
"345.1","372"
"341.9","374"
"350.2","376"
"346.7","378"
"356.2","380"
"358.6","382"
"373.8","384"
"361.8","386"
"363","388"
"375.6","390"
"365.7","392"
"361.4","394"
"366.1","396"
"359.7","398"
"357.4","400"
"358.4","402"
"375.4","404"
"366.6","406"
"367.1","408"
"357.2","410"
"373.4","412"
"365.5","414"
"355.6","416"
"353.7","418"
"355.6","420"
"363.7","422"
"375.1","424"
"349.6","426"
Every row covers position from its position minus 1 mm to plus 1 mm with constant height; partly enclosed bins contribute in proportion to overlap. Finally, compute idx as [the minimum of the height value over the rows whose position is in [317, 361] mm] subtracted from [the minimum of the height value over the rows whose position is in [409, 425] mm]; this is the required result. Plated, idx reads 29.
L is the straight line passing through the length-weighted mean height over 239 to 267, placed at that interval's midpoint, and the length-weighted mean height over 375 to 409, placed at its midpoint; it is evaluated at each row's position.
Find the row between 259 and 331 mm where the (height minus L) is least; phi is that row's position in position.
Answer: 282 mm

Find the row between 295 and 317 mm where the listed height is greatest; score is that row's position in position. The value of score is 302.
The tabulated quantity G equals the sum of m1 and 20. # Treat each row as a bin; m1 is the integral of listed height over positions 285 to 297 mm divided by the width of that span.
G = 381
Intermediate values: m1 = 361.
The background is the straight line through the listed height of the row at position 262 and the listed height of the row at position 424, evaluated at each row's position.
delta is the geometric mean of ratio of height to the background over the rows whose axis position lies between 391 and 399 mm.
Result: 0.937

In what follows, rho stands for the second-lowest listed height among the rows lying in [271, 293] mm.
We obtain 349.9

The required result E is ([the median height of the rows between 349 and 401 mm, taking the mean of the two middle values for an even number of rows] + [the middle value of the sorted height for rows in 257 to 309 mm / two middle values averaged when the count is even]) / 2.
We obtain 359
